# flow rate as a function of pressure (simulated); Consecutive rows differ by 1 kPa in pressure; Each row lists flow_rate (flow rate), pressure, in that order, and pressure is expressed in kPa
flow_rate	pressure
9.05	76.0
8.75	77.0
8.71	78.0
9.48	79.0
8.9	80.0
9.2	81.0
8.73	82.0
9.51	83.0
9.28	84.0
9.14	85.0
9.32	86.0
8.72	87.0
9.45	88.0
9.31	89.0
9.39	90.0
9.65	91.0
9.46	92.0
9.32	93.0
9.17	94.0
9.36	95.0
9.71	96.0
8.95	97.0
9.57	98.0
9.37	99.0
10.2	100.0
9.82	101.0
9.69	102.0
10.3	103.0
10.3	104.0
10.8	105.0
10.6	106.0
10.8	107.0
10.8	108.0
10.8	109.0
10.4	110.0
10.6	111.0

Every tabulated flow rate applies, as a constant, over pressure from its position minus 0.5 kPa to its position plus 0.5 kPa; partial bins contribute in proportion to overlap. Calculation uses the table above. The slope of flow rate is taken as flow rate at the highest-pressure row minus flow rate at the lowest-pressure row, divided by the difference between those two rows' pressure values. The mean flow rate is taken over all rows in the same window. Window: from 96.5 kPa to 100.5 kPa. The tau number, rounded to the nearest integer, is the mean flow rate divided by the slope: 23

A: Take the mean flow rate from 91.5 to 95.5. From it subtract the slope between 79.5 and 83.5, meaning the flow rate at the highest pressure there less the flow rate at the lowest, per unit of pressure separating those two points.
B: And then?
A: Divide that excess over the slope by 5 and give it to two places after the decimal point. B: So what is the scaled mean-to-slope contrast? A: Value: 1.82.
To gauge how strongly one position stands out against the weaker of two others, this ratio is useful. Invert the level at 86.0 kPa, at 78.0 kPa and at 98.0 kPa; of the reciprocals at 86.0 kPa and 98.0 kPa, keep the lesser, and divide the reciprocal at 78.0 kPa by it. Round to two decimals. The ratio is 1.10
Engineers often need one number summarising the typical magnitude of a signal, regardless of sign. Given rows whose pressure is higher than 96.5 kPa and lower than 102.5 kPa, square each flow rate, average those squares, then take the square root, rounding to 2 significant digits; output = 9.6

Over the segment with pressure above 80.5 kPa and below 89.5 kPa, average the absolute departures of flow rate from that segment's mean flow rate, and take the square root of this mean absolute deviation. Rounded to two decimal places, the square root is 0.46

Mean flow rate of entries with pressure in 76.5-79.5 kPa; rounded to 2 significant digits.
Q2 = 9.0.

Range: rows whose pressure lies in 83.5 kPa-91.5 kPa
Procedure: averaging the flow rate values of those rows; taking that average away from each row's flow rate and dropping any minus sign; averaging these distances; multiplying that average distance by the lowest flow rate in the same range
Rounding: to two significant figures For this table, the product 1.5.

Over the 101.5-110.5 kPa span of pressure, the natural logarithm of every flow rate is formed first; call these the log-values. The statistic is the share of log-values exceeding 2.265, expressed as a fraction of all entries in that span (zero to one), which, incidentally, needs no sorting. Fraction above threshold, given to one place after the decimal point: 1.0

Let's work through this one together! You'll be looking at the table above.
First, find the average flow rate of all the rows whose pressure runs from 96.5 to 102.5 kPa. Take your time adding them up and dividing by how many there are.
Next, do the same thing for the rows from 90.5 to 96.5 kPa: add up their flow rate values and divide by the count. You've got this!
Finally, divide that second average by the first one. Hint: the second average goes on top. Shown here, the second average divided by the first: 0.984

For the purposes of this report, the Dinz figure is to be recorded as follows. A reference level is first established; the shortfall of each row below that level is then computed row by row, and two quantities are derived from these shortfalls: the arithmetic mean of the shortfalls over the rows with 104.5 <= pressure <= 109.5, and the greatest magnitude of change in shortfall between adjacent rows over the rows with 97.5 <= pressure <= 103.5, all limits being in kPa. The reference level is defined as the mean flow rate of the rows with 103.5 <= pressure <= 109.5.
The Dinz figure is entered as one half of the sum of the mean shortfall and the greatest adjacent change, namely 0.4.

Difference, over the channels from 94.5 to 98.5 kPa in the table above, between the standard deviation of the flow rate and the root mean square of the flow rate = -9.1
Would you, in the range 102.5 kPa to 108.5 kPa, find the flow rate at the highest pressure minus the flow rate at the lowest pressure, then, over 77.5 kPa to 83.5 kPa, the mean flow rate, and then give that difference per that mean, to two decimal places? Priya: 0.06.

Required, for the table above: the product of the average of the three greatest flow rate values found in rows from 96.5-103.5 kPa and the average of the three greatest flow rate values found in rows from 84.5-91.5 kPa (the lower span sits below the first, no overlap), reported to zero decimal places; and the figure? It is 96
